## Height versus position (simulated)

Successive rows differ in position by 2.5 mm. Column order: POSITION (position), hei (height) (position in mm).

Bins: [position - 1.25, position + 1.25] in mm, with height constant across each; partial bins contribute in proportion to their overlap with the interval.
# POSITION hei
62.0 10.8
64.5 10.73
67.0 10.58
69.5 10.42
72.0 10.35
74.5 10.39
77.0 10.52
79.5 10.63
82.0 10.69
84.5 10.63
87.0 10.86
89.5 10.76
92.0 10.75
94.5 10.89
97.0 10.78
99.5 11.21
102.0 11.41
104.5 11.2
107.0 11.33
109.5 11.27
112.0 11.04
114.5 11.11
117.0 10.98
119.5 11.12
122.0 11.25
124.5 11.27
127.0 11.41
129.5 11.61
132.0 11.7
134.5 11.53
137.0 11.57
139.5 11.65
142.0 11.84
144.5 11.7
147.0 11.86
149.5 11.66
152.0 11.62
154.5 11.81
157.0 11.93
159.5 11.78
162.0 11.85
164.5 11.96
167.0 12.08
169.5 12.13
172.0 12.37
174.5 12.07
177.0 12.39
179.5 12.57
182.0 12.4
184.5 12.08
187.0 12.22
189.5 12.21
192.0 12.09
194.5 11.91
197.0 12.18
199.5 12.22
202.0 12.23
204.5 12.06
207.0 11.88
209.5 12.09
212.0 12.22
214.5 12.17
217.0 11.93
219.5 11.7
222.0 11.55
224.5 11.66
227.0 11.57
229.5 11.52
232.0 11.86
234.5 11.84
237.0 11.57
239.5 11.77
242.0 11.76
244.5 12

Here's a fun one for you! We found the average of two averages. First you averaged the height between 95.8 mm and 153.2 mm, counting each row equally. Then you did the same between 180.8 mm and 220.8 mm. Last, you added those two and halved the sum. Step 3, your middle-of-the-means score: 11.75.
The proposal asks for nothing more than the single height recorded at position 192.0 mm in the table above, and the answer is 12.09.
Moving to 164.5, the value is 11.96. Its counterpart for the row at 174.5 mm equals 12.07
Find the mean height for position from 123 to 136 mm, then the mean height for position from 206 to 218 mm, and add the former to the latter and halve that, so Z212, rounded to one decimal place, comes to 11.8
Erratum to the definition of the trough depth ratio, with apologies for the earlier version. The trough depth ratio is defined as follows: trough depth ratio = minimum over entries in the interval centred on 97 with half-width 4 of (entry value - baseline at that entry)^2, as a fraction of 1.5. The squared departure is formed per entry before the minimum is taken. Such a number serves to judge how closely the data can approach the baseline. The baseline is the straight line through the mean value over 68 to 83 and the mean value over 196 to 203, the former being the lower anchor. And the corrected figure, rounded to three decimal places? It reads 0.000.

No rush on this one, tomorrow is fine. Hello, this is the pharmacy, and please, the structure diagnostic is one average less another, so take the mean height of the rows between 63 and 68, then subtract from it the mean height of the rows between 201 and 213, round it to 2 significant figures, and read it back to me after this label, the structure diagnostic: -1.4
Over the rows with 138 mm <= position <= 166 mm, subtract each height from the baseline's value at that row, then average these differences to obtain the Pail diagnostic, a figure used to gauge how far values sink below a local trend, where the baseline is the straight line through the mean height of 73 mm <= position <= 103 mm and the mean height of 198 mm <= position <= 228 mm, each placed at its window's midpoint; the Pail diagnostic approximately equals -0.41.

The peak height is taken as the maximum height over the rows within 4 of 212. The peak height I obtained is 12.22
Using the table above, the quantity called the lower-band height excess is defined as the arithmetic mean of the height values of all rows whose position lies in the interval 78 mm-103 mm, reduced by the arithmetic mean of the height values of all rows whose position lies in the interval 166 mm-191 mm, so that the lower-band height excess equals -1.4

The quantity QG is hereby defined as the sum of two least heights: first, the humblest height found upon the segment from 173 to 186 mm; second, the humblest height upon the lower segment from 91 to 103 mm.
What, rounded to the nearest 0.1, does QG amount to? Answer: 22.8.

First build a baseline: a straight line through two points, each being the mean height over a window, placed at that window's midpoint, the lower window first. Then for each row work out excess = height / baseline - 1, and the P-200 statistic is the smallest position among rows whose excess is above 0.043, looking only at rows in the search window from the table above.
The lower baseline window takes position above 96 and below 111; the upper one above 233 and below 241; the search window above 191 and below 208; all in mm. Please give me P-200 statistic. 192.0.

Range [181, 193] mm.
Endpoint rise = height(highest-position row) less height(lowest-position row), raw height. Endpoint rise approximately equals -0.31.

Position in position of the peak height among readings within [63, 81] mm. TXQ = 64.5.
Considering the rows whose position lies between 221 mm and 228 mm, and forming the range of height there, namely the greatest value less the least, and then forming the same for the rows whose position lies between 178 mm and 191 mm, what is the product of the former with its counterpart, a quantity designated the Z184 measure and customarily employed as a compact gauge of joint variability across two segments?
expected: 0.054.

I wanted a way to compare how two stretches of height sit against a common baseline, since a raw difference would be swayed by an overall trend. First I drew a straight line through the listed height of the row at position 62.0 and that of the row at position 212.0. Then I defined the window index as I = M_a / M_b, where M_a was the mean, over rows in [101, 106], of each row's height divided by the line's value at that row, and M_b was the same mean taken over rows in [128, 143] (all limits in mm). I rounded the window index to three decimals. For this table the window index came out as 0.997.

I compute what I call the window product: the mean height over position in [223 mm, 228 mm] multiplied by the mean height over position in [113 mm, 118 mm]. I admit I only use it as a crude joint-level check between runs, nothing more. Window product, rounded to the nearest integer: 128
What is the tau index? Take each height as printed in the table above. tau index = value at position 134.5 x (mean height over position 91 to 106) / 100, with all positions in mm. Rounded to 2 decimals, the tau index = 1.27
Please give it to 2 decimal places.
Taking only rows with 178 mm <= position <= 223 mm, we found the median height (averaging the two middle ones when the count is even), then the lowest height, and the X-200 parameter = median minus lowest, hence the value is 0.58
